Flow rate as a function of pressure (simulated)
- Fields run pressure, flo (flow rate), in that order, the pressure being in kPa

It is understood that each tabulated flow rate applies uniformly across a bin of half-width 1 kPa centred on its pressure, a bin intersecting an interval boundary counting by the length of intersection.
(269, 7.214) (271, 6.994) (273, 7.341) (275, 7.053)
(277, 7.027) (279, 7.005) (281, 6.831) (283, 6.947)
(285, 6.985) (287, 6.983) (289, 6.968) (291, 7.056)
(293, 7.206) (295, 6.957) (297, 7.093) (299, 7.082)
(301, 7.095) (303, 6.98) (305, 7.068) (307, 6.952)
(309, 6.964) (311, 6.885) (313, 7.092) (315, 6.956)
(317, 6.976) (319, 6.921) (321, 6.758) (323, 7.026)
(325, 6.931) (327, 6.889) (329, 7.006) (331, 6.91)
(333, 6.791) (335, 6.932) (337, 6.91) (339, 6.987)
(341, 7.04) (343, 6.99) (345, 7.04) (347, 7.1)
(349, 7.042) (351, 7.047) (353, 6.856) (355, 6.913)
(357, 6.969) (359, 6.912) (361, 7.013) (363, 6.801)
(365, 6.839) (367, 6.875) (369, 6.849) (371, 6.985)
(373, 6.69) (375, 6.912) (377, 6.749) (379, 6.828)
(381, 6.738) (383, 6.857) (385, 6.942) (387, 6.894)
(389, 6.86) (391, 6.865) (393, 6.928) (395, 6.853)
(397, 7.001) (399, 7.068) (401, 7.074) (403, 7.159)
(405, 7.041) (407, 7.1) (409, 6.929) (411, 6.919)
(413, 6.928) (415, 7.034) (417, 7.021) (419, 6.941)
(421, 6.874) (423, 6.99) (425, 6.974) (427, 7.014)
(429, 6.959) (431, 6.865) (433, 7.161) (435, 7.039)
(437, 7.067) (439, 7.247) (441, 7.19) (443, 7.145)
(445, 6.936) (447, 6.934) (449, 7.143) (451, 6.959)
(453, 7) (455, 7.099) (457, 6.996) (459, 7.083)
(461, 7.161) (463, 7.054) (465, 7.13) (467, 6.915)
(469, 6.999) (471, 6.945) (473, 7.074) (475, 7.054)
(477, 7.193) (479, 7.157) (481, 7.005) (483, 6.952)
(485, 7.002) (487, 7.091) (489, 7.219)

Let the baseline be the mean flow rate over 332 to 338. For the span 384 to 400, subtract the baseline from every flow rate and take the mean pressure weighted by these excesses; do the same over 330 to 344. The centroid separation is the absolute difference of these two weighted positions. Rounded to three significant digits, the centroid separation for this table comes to 54.9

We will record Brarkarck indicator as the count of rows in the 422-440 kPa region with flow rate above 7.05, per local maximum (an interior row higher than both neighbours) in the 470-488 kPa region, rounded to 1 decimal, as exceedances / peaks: 1.5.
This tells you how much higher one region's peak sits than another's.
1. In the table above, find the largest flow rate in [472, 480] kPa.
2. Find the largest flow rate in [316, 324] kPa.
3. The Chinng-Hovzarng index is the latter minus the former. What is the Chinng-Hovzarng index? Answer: -0.17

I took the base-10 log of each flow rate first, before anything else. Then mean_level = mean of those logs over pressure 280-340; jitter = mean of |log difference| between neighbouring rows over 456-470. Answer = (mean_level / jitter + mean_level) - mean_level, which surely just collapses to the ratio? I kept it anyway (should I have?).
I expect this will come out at 127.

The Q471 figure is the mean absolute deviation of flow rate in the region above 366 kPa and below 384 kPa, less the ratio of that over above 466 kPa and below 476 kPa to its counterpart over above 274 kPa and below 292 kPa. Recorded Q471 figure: -1.10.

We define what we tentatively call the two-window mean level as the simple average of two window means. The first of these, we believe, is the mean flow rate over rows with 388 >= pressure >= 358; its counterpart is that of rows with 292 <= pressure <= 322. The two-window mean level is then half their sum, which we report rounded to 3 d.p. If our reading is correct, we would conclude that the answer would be 6.929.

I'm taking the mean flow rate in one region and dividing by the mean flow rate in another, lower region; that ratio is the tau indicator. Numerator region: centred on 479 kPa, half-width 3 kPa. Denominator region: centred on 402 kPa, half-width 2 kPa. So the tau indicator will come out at 1.00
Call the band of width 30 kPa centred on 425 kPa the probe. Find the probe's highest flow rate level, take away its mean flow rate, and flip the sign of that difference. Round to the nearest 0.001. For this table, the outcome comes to -0.245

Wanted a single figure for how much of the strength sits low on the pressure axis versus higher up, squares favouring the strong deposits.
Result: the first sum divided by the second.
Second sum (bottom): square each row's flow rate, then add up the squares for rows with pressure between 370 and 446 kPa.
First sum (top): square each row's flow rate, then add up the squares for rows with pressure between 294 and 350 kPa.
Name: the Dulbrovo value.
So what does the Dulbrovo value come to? 0.7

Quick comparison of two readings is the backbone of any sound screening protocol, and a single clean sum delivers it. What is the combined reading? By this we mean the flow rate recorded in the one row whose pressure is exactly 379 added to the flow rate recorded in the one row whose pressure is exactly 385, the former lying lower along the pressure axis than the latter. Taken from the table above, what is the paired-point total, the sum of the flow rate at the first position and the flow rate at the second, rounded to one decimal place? 13.8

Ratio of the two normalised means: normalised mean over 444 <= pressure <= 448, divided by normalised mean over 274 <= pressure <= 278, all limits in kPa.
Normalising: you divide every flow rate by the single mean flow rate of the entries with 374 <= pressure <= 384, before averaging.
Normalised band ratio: 0.99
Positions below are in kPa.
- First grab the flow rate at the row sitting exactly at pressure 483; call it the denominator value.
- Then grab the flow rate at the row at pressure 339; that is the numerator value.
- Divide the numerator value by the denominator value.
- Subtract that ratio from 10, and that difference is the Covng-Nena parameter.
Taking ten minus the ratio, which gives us 8.99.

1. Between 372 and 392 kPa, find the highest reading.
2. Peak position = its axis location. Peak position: 385 kPa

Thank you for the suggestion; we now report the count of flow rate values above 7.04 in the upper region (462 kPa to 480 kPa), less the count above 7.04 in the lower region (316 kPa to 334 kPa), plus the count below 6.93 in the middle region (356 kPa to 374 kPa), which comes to 12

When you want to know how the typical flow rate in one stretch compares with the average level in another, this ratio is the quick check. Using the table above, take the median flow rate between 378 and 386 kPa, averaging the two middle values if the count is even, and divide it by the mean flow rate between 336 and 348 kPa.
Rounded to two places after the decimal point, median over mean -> 0.98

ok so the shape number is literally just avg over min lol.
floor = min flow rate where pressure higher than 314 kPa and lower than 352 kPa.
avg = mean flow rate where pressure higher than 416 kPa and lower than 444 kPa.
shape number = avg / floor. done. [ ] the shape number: 1.041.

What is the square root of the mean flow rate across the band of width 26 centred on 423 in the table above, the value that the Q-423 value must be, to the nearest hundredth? 2.64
